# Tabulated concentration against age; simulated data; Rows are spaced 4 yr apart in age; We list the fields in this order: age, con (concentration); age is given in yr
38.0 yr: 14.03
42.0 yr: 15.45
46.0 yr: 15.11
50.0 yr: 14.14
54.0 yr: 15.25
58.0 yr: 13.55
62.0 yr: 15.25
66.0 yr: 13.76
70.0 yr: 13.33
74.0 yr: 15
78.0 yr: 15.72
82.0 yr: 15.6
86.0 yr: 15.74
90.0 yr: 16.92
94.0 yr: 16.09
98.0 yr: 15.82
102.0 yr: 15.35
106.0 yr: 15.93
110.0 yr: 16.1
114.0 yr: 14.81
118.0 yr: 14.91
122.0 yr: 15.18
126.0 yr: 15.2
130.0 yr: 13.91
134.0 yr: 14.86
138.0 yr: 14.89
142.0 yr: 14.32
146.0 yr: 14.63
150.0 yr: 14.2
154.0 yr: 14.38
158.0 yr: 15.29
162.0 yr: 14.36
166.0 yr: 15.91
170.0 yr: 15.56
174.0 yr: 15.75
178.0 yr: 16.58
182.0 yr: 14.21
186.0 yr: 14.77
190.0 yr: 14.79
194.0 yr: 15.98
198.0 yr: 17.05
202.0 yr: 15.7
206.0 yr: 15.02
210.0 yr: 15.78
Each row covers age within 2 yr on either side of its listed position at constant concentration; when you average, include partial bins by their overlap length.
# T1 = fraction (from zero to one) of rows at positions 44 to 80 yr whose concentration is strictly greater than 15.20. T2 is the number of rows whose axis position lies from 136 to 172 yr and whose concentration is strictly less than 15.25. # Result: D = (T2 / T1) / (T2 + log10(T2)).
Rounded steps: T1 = 0.33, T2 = 6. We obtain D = 2.7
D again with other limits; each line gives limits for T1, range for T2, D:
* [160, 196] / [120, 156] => 1.6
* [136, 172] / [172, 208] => 2.6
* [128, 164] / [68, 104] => 7.8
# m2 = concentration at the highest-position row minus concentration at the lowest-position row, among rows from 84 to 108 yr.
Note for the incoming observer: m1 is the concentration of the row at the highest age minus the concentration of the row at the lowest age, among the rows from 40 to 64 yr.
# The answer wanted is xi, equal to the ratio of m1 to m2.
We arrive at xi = -1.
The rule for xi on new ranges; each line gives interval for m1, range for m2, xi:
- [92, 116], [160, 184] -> 9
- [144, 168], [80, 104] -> -5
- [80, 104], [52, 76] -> 1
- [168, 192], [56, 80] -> 0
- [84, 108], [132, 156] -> 0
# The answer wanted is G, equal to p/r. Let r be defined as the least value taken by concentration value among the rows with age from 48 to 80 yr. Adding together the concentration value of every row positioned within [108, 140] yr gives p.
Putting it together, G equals 9.0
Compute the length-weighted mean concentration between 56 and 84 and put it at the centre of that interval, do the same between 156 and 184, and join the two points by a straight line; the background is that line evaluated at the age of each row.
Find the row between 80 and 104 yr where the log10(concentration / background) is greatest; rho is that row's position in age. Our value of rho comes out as 90.0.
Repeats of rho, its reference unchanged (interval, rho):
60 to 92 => 90.0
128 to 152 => 134.0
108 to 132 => 110.0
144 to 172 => 166.0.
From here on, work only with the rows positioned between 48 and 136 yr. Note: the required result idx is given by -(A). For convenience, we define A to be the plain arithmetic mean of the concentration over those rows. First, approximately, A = 15.1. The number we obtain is -15.1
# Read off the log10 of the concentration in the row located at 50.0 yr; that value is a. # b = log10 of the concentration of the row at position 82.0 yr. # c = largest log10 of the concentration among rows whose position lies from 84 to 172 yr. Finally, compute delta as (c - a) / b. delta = 0.065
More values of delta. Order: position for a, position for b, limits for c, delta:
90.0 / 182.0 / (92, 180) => -0.008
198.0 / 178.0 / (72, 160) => -0.003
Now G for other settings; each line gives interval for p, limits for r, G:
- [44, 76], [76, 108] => 7.5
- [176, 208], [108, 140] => 8.9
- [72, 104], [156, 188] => 8.9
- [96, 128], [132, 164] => 8.7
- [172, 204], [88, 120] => 8.4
